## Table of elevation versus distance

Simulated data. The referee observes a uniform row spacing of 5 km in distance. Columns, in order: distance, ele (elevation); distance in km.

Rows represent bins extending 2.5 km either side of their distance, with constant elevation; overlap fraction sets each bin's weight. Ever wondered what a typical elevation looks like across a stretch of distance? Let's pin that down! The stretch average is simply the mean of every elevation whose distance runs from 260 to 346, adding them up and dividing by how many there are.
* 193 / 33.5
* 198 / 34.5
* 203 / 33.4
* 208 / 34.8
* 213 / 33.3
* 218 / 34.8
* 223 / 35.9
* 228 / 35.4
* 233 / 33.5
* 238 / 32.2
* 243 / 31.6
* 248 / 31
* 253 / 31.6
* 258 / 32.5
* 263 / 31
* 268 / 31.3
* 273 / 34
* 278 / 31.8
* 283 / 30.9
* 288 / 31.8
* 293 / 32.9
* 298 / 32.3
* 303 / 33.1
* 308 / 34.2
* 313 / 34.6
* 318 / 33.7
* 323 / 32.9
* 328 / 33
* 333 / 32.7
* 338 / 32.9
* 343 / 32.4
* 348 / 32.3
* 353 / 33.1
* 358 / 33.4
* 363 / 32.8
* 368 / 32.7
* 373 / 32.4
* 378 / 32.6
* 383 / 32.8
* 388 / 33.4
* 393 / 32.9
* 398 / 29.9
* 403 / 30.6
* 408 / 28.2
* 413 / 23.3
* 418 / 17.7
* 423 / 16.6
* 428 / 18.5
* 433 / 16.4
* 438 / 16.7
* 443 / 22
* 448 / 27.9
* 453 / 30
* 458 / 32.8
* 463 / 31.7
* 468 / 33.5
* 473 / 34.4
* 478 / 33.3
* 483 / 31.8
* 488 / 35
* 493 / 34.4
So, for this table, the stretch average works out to 32.7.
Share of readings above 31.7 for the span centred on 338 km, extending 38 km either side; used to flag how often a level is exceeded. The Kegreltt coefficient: 1.00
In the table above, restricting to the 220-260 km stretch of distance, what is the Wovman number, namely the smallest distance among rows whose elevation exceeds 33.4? 223 km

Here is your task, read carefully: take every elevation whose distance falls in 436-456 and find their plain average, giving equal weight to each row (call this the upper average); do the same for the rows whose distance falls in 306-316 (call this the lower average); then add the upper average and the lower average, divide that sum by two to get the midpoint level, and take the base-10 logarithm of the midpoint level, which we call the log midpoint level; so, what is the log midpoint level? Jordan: 1.47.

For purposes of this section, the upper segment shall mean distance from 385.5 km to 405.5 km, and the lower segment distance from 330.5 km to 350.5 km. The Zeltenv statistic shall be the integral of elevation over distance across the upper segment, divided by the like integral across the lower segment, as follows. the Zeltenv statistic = 0.97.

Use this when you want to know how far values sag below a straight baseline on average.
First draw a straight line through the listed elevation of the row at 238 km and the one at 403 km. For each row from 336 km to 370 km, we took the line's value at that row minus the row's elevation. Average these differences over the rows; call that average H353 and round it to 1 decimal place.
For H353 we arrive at -1.7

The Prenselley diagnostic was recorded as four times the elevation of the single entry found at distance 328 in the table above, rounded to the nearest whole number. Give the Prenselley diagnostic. 132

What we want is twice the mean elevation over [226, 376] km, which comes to 65.3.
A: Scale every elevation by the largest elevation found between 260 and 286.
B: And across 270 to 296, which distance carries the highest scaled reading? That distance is 273 km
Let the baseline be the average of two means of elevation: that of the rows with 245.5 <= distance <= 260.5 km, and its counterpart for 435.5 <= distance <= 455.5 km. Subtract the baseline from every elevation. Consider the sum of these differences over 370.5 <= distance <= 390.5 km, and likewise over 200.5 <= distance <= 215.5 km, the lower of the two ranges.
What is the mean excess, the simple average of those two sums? 19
